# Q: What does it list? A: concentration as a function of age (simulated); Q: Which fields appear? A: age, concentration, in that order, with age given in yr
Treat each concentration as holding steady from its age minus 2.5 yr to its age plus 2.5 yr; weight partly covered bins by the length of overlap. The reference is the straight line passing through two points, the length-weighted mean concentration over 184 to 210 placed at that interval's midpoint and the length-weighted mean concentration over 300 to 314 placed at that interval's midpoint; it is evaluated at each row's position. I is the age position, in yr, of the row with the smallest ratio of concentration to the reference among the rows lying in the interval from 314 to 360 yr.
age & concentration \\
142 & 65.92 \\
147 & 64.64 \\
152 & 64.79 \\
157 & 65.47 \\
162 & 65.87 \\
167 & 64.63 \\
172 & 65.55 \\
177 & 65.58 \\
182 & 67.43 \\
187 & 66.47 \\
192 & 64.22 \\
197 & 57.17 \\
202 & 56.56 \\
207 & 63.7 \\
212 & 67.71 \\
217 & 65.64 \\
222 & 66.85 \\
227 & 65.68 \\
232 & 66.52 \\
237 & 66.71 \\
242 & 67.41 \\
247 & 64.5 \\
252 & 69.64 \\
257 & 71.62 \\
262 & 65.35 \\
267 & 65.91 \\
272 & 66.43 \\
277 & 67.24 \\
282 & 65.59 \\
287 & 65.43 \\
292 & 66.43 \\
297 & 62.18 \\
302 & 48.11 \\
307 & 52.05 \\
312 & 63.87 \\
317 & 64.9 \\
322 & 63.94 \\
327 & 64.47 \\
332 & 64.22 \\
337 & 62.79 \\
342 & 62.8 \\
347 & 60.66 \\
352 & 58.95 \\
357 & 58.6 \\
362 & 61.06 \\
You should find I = 352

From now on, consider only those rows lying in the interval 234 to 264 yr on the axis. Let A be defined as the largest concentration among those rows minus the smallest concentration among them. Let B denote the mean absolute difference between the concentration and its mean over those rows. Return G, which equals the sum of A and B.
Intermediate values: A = 7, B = 2.1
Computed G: 9.2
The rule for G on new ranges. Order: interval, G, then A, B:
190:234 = 14.2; 11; 3.1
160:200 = 12.2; 10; 2.0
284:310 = 25.3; 18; 7.0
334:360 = 5.8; 4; 1.6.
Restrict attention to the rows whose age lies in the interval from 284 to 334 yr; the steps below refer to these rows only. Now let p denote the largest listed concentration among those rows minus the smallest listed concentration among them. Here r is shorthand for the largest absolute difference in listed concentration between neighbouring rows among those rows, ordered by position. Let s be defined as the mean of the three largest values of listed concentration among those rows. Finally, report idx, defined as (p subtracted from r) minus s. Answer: -69.8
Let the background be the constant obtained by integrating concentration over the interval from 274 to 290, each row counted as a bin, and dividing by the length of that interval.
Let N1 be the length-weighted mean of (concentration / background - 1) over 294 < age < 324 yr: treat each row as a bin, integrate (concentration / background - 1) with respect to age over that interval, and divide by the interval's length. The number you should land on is -0.10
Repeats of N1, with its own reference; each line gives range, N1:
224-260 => 0.02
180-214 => -0.04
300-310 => -0.23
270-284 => 0.01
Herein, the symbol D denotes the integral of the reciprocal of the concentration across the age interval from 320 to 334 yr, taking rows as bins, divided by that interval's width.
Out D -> 0.0156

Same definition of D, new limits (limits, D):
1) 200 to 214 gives 0.0160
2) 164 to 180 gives 0.0153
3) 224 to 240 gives 0.0151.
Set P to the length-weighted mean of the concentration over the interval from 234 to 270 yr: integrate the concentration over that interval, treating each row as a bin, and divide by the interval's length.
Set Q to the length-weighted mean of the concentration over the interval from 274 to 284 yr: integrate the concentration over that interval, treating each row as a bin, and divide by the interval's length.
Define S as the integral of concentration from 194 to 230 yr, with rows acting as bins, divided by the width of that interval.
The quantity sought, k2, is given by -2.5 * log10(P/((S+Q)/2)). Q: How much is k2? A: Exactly -0.04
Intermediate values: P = 67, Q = 66.5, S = 63.4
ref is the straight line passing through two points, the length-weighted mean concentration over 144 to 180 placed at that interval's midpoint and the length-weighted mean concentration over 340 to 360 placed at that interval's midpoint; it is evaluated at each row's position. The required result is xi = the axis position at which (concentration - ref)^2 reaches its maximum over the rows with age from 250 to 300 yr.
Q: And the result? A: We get 257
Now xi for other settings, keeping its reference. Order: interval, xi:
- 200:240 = 202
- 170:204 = 202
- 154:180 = 177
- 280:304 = 302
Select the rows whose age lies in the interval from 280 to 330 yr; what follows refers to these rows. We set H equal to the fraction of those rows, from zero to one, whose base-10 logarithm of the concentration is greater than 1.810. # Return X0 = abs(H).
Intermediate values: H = 0.40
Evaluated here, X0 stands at 0.4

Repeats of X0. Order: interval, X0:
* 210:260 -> 0.9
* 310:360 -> 0.1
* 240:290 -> 0.9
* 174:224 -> 0.6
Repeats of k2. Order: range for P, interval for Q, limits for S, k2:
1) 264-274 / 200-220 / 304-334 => -0.06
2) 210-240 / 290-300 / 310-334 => -0.04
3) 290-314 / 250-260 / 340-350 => 0.14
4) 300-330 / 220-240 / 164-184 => 0.11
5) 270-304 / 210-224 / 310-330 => 0.04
